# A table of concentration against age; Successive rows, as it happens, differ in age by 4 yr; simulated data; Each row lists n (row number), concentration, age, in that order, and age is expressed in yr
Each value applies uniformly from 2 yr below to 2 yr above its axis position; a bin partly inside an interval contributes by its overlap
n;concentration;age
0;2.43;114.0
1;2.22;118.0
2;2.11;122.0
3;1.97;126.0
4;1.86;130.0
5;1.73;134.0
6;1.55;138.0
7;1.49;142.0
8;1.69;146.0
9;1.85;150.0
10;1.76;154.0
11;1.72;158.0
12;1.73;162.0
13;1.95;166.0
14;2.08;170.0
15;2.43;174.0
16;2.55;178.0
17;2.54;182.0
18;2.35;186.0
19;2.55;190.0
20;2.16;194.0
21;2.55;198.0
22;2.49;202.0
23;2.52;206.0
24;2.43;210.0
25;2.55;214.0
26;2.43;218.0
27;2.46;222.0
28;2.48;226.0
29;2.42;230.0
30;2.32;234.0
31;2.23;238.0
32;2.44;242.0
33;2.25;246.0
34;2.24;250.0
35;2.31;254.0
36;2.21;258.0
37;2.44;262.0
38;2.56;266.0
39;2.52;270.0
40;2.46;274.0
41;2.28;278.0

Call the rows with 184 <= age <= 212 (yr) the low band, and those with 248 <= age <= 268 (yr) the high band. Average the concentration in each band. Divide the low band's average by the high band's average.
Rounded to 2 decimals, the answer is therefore 1.04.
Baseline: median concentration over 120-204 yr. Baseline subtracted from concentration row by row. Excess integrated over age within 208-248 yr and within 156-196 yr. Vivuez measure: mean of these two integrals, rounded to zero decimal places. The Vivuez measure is 13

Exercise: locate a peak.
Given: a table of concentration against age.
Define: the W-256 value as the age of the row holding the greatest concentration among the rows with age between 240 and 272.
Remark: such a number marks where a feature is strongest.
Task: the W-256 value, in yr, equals 266.0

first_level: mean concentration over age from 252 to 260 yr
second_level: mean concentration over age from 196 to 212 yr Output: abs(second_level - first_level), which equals 0.24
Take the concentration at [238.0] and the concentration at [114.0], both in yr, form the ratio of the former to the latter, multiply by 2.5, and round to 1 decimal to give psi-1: 2.3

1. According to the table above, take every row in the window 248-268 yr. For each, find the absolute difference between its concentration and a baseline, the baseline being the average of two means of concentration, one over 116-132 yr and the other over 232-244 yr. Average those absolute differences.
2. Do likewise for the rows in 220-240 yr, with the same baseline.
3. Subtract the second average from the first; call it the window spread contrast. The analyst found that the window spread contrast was -0.03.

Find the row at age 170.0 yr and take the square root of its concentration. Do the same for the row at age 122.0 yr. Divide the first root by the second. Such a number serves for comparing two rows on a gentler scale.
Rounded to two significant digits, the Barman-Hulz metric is 0.99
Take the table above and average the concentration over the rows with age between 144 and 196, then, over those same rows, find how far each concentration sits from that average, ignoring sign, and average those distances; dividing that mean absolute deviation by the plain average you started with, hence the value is 0.143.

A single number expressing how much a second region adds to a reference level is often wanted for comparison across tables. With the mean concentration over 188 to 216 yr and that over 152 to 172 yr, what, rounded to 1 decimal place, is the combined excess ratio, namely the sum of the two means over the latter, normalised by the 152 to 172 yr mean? 2.3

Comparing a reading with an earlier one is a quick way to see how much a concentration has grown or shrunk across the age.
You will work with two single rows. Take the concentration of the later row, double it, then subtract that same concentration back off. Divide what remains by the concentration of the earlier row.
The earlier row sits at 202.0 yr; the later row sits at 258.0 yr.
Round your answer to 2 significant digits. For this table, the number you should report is 0.89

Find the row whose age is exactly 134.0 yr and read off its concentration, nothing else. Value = 1.73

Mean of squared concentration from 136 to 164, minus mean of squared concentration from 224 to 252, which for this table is -2.6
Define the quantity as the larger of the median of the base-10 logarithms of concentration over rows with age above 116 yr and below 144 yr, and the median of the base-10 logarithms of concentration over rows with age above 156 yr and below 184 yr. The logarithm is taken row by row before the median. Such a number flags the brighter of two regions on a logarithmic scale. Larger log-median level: 0.32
